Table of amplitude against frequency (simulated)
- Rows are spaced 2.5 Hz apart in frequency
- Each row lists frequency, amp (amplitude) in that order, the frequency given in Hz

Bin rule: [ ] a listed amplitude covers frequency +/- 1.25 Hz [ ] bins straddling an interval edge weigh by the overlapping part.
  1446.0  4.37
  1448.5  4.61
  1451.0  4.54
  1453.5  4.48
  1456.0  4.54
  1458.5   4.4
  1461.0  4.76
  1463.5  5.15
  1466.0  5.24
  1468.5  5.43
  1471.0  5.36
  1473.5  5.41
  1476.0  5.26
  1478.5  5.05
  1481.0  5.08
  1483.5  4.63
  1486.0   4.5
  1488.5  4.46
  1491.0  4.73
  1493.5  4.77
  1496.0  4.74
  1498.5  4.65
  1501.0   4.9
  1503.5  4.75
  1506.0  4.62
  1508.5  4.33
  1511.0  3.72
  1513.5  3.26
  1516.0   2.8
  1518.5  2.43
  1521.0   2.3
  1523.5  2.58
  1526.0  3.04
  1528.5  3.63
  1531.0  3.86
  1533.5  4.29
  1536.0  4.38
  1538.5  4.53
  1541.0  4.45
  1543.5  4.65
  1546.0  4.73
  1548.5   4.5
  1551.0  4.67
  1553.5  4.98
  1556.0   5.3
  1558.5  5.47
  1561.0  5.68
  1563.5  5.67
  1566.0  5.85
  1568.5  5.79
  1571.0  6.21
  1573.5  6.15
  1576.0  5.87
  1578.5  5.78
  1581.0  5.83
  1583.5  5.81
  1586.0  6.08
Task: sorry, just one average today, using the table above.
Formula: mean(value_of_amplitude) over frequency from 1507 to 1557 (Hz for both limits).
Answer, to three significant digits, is 3.92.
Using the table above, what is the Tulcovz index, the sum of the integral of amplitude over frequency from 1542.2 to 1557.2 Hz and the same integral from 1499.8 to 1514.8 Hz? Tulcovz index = 136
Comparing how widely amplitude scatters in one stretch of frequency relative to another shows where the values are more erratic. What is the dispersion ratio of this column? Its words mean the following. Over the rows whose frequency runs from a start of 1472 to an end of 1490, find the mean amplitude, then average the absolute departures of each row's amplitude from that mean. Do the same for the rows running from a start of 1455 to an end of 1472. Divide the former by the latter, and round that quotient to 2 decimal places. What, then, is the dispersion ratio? 0.92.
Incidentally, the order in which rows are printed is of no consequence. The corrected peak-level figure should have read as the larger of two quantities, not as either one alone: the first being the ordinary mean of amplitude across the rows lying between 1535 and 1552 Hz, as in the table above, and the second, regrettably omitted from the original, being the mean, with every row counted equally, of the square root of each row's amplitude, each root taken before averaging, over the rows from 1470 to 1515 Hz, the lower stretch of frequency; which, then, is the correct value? 4.56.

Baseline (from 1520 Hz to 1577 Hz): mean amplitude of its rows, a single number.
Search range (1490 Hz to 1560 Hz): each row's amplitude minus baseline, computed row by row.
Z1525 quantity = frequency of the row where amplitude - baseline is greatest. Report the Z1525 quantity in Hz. 1558.5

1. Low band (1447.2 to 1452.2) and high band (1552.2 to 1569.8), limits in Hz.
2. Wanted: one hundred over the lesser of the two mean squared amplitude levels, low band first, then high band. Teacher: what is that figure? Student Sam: 4.78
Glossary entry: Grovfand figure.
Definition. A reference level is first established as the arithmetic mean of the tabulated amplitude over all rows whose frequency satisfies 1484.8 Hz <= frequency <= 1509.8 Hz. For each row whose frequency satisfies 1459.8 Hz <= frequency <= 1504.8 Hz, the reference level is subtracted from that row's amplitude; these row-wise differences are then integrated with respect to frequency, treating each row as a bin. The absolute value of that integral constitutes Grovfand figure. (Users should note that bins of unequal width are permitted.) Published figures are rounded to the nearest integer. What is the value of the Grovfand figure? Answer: 13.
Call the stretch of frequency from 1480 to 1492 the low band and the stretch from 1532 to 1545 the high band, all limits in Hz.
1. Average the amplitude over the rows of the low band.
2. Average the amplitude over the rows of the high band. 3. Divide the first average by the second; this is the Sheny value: 1.05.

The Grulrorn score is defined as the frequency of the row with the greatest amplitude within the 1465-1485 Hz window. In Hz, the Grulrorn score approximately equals 1468.5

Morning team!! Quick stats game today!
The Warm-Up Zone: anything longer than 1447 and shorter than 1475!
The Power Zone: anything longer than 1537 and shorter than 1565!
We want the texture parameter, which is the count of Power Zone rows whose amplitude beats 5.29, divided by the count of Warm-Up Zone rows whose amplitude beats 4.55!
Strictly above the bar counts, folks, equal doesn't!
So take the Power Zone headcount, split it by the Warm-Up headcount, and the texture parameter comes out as 0.6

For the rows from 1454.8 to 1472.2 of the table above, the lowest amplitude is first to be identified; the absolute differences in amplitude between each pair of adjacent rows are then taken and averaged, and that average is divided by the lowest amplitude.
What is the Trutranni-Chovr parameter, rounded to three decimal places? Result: 0.047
